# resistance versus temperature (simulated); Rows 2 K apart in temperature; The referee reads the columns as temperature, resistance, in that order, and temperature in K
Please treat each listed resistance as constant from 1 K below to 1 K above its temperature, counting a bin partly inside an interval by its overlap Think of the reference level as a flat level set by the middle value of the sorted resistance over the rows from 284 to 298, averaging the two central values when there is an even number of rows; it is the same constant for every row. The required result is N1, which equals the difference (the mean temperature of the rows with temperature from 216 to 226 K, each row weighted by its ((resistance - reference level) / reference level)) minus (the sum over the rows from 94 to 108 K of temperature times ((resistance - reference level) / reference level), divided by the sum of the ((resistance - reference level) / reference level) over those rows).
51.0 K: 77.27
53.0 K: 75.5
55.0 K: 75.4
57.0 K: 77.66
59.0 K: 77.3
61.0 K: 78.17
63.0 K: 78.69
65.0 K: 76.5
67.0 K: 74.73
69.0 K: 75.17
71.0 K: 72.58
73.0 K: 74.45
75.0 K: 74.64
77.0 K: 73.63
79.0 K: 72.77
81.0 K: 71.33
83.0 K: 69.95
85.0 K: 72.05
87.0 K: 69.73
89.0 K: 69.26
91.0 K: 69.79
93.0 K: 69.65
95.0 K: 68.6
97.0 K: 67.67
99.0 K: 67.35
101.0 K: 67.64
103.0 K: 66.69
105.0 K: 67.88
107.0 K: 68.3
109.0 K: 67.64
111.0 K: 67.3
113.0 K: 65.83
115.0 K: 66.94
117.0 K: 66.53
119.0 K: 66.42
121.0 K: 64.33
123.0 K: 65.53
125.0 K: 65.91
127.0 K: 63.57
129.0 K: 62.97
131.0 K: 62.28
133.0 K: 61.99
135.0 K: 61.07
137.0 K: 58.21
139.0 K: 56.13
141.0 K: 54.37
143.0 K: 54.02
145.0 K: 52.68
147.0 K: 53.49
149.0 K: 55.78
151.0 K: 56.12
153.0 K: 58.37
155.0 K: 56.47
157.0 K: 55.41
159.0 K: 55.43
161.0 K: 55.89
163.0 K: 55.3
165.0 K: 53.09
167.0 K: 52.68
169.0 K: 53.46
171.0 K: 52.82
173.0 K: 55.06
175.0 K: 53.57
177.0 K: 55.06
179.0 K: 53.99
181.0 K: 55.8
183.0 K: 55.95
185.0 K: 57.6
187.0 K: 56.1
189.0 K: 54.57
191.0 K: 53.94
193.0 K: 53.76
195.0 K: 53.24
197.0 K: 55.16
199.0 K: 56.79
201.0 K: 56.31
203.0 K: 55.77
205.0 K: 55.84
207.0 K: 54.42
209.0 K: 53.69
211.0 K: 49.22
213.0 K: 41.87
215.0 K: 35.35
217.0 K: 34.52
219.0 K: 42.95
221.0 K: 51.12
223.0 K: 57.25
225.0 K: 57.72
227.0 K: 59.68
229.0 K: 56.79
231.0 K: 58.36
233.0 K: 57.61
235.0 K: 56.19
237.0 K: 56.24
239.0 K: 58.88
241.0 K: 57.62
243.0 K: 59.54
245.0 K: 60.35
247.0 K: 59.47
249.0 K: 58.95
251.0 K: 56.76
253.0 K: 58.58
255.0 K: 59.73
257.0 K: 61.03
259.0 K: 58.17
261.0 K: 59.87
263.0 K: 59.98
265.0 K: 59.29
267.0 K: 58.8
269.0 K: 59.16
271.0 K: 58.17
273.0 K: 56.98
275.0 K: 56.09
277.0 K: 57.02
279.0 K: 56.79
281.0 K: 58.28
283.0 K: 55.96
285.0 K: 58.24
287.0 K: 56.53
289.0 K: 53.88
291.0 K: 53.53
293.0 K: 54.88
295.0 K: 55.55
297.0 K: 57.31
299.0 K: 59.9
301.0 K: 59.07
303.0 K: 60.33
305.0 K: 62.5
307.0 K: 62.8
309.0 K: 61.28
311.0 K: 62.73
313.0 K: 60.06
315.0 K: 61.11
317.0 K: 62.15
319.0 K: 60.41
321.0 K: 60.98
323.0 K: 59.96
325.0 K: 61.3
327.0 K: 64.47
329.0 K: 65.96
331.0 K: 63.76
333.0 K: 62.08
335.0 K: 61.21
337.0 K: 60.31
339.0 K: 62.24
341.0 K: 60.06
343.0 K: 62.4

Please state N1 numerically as 116.5 K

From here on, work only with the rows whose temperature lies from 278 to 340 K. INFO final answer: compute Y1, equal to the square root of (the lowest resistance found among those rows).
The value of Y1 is 7.32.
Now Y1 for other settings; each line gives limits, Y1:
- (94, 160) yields 7.26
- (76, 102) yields 8.21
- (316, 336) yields 7.74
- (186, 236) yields 5.88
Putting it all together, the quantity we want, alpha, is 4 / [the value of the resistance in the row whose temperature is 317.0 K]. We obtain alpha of 0.0644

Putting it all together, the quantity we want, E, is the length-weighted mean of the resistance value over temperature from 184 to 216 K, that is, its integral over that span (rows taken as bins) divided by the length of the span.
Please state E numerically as 53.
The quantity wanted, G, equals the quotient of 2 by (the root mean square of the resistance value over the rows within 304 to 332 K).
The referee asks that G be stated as 0.032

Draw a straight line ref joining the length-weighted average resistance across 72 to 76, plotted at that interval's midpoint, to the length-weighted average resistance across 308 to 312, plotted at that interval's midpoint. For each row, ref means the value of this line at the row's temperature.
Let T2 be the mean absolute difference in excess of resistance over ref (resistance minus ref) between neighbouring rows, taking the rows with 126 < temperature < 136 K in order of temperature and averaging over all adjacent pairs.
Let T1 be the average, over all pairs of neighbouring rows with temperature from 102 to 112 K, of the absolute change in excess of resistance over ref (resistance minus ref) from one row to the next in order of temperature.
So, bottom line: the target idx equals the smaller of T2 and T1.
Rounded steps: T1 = 0.7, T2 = 0.5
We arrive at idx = 0.52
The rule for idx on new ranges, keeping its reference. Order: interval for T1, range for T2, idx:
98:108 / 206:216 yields 0.77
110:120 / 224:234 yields 0.72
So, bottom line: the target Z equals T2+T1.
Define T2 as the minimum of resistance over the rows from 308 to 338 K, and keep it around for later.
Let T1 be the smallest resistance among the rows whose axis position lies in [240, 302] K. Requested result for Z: 113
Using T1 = 53.53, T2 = 59.96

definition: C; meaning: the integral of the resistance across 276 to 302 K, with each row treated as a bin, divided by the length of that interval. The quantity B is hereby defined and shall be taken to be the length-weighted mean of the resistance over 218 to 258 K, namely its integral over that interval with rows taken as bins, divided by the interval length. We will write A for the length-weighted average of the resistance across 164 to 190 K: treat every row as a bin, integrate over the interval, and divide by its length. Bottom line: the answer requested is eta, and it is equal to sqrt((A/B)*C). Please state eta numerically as 7.4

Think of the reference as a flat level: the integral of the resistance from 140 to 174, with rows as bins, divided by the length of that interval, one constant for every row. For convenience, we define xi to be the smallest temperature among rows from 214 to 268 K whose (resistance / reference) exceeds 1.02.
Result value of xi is 223.0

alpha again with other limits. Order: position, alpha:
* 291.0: 0.0747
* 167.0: 0.0759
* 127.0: 0.0629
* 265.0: 0.0675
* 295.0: 0.0720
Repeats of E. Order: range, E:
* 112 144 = 62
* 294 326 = 60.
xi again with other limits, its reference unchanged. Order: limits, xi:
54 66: 55.0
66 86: 67.0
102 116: 103.0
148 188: 151.0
